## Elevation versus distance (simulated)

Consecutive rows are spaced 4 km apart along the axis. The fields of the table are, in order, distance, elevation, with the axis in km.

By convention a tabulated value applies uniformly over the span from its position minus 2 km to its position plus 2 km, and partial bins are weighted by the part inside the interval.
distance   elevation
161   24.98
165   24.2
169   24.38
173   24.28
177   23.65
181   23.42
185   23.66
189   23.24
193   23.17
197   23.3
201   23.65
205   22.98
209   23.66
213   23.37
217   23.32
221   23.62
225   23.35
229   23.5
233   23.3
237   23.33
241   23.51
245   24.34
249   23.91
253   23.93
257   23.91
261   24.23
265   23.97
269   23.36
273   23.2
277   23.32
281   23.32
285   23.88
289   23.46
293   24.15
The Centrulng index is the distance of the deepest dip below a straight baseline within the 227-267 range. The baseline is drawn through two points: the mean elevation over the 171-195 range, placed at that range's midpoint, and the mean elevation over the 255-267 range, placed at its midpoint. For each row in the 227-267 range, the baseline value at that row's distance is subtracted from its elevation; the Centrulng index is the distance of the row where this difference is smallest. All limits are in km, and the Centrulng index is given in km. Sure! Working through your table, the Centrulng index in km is 233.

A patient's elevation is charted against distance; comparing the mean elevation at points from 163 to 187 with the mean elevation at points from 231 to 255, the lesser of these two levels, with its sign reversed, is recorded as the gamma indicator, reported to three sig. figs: -23.7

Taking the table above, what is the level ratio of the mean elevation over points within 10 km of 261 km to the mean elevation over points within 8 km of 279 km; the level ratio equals 1.02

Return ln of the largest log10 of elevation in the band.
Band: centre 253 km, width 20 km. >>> 0.327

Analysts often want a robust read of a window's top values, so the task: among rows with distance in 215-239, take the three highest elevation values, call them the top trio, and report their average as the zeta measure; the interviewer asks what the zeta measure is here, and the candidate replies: 23.5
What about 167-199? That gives 24.1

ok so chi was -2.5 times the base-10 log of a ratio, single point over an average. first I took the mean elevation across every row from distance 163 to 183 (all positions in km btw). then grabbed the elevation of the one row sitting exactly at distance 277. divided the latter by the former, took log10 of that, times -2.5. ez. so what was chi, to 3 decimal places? 0.031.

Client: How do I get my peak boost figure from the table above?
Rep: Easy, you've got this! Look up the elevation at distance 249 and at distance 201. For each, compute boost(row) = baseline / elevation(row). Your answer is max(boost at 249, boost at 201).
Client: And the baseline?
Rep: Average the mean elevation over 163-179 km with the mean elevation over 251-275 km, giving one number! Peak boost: 1.01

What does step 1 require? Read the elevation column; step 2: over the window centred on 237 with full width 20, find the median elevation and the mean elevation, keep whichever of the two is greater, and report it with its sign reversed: -23.6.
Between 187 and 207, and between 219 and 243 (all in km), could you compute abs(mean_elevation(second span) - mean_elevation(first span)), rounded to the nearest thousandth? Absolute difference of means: 0.167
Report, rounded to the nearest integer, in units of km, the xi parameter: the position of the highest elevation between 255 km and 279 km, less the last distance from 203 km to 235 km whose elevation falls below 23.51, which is 28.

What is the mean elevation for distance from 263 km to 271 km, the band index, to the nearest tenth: 23.7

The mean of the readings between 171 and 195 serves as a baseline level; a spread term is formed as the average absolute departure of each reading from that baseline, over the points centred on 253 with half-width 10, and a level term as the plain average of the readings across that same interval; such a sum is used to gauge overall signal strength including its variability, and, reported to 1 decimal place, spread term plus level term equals 24.6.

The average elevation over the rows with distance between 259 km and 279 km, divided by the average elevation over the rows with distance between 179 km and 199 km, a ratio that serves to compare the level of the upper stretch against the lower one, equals 1.01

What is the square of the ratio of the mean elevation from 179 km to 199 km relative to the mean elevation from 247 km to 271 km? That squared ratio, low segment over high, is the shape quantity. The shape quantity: 0.96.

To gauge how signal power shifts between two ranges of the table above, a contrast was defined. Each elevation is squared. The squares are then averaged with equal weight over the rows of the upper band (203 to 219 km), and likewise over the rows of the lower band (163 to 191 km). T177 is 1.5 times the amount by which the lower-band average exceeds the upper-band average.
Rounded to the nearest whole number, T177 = 36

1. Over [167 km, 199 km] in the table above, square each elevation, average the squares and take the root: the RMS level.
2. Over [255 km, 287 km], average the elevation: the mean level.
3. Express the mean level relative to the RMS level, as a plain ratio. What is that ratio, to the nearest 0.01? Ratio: 1.00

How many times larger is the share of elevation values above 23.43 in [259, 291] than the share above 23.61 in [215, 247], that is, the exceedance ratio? 2.0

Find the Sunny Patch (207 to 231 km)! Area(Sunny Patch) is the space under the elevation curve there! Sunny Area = 563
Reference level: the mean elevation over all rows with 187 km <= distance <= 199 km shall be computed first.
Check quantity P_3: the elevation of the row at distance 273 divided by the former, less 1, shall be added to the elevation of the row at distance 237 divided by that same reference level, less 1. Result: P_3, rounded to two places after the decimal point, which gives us 0.00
